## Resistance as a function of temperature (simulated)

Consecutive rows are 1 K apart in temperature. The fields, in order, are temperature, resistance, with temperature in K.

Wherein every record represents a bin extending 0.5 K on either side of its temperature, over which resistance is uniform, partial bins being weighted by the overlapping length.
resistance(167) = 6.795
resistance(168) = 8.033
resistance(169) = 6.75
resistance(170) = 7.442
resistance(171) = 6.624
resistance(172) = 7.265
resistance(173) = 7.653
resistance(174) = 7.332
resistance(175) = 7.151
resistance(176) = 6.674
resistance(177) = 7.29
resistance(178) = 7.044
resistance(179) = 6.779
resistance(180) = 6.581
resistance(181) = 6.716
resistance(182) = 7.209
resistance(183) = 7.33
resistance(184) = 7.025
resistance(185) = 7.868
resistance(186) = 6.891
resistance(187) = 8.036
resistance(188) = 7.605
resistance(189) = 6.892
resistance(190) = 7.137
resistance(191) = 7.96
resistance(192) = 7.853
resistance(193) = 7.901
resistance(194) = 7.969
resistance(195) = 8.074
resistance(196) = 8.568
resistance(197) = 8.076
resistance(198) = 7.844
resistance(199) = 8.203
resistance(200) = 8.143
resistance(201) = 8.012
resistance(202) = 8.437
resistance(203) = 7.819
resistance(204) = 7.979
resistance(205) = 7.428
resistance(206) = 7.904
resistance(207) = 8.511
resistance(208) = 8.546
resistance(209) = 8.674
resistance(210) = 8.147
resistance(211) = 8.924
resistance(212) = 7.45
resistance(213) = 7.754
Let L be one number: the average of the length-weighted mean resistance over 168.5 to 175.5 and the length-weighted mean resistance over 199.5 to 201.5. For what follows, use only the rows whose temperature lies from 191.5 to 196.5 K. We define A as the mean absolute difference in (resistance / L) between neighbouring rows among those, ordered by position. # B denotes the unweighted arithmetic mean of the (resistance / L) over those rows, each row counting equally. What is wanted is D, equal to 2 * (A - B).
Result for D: -2.07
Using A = 0.023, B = 1.06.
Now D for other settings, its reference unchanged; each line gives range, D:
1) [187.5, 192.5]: -1.84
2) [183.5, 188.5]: -1.74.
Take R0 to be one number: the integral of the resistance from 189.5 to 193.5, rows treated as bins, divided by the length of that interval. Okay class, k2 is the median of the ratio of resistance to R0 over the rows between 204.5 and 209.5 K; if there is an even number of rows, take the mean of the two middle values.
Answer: 1.10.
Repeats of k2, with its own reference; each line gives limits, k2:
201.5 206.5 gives 1.02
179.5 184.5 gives 0.91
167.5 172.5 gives 0.94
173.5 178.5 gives 0.93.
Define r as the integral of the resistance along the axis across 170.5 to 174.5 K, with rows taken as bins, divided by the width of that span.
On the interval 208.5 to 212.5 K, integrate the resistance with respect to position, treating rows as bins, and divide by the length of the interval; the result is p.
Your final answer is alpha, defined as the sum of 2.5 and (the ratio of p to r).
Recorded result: 3.65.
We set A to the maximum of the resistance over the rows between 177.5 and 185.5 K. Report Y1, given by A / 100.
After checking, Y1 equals 0.0787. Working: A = 7.868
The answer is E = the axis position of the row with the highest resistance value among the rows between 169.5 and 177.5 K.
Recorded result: 173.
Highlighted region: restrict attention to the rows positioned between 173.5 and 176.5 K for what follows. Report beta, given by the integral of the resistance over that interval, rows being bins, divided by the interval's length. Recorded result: 7.1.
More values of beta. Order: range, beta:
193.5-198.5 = 8.1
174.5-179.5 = 7.0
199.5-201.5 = 8.1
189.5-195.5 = 7.8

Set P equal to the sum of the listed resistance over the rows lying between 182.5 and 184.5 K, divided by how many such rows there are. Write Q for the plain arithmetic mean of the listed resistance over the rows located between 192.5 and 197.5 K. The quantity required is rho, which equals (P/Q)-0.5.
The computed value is 0.38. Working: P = 7.18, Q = 8.12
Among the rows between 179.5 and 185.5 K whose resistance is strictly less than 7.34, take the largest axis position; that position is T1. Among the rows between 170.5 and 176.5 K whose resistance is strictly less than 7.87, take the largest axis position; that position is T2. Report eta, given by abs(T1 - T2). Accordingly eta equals 8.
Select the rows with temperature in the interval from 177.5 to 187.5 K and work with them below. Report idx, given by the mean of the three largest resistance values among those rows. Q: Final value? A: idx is 7.74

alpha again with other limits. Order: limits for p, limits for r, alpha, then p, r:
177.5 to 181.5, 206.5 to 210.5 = 3.30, 6.8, 8.5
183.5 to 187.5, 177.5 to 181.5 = 3.60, 7.5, 6.8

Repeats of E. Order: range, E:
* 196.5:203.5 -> 202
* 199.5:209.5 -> 209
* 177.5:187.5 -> 187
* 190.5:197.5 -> 196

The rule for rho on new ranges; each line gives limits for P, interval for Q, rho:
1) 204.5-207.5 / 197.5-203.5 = 0.48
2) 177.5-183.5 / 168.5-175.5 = 0.47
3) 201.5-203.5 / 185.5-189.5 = 0.60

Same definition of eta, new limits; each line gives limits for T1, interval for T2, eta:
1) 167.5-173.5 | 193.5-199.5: 26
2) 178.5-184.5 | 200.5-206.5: 21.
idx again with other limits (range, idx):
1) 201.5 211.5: 8.71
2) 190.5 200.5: 8.30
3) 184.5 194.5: 7.99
